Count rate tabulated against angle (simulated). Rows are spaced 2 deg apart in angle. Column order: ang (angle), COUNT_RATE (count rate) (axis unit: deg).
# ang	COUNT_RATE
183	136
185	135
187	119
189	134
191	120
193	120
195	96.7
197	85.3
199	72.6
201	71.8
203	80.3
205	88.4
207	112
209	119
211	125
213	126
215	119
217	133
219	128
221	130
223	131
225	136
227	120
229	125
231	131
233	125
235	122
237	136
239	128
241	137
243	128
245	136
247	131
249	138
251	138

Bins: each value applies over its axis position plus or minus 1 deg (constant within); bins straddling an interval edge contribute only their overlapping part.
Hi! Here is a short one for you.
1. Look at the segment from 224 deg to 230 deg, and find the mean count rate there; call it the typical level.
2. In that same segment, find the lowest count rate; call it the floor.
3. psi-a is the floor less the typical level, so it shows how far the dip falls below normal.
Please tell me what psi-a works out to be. -7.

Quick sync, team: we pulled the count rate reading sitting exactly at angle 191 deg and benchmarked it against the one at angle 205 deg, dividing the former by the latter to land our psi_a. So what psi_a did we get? 1.357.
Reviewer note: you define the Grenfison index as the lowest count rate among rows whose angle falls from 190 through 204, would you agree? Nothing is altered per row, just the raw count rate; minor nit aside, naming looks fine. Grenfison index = 71.8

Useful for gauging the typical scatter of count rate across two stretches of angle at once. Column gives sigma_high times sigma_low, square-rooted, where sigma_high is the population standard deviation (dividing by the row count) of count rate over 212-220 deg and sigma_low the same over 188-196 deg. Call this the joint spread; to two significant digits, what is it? 8.2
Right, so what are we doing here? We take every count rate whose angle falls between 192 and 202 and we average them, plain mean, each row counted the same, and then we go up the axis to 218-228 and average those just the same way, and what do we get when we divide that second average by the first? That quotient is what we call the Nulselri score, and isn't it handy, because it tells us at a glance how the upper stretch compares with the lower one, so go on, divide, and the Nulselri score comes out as 1.4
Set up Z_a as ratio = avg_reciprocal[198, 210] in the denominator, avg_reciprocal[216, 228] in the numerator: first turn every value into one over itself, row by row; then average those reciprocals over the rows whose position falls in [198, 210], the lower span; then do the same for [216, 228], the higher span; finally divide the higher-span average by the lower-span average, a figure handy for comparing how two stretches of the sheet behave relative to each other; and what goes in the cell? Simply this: 0.7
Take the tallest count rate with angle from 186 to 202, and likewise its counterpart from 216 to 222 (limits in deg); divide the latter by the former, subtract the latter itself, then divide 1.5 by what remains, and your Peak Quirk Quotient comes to -0.0114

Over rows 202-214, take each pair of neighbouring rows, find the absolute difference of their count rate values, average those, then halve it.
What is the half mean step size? 4.6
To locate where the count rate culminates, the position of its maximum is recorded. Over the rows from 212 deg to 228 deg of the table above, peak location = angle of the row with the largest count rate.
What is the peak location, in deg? 225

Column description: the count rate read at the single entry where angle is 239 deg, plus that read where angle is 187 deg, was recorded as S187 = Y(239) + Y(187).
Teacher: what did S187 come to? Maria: 247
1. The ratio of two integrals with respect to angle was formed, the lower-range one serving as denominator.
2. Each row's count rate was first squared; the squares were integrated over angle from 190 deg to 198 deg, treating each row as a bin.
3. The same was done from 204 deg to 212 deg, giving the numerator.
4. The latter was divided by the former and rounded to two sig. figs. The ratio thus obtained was 1.1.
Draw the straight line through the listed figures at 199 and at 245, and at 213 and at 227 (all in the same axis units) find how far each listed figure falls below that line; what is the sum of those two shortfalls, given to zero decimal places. -43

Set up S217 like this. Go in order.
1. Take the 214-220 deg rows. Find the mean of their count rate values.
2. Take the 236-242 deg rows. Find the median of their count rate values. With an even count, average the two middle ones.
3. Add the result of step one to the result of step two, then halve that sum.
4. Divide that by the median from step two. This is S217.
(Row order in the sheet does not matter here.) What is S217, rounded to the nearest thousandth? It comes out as 0.966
